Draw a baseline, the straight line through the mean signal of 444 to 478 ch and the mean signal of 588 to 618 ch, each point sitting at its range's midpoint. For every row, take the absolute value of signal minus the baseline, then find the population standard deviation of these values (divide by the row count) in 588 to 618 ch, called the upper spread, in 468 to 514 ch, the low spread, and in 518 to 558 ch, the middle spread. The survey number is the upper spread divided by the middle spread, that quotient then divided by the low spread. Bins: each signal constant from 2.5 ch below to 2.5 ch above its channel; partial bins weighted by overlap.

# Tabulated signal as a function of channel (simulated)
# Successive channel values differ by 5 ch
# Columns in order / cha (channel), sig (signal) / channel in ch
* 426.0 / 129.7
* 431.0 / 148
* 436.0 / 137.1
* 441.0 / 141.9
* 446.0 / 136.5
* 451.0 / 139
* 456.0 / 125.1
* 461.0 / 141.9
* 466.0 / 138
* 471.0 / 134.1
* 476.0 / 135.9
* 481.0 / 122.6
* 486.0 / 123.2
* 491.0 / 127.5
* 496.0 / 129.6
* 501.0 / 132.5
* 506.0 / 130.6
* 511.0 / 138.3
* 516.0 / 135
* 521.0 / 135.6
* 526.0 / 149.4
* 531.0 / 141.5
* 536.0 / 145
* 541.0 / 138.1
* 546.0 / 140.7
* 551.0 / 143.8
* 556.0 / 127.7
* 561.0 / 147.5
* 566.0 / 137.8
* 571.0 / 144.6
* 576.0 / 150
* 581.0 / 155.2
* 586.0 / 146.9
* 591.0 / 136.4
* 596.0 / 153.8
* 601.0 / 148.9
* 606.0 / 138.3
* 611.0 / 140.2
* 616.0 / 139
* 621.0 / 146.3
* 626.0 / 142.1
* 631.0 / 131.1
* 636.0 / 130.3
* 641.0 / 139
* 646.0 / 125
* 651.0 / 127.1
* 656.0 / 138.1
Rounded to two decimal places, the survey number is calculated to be 0.13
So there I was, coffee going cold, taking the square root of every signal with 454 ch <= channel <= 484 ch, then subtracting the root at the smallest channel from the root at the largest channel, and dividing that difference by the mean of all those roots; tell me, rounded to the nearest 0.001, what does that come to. -0.010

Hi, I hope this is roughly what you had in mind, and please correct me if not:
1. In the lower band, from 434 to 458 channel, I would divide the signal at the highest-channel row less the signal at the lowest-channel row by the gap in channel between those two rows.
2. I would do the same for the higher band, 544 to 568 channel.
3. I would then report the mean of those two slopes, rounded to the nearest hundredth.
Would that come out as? -0.37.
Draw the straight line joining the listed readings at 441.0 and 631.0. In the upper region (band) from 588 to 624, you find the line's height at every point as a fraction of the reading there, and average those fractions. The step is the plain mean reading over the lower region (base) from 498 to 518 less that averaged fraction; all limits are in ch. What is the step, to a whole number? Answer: 133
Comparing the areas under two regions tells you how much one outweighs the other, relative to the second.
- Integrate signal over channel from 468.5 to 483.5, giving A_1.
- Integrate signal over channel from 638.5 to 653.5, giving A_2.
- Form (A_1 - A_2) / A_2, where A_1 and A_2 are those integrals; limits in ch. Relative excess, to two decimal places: 0.00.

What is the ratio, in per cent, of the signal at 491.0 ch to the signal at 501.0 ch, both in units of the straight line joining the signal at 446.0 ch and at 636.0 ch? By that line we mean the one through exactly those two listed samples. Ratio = 96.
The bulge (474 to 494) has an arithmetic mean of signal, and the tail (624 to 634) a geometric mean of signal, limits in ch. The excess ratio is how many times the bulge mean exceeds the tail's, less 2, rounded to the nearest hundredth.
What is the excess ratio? -1.07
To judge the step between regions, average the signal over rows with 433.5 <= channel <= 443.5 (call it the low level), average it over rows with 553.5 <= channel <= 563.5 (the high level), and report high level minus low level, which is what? -1.9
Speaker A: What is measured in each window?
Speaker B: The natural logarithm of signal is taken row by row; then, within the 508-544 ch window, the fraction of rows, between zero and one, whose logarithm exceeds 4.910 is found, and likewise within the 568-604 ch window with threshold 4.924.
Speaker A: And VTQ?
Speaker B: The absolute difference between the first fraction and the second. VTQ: 0.1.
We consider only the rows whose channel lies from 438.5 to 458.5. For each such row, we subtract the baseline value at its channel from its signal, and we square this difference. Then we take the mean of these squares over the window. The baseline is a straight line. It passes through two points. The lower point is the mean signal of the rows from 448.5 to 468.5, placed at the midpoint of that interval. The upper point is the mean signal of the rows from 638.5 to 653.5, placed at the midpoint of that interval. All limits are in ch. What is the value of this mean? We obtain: 39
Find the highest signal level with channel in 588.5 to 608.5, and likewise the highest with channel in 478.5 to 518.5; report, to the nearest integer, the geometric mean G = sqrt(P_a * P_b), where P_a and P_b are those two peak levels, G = 146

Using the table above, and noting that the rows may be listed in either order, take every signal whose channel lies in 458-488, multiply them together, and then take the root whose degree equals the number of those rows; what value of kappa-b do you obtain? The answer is 132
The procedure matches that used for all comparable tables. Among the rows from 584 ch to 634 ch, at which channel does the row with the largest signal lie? 596.0 ch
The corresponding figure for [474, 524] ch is 511.0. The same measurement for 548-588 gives 581.0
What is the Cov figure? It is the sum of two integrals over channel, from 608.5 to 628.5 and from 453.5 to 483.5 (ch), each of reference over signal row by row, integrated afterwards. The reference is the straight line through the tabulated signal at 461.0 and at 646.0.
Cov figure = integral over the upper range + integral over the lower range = 50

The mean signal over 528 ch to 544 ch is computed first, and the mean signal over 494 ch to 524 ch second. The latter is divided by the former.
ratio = 0.94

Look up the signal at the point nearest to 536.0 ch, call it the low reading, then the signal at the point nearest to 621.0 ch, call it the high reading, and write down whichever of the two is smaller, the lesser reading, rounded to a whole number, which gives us 145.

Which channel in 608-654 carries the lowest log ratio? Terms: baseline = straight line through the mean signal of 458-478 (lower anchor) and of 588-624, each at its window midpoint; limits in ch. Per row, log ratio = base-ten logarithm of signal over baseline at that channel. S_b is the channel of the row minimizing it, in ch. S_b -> 646.0 ch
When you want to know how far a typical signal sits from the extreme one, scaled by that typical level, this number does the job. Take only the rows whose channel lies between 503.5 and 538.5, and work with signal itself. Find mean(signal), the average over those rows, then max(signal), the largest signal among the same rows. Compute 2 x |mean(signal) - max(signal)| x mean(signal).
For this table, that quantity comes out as 2803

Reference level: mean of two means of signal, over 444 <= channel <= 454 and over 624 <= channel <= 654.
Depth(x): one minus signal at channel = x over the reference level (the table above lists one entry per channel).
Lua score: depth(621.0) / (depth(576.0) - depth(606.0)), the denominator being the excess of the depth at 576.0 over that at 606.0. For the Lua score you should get 1.0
